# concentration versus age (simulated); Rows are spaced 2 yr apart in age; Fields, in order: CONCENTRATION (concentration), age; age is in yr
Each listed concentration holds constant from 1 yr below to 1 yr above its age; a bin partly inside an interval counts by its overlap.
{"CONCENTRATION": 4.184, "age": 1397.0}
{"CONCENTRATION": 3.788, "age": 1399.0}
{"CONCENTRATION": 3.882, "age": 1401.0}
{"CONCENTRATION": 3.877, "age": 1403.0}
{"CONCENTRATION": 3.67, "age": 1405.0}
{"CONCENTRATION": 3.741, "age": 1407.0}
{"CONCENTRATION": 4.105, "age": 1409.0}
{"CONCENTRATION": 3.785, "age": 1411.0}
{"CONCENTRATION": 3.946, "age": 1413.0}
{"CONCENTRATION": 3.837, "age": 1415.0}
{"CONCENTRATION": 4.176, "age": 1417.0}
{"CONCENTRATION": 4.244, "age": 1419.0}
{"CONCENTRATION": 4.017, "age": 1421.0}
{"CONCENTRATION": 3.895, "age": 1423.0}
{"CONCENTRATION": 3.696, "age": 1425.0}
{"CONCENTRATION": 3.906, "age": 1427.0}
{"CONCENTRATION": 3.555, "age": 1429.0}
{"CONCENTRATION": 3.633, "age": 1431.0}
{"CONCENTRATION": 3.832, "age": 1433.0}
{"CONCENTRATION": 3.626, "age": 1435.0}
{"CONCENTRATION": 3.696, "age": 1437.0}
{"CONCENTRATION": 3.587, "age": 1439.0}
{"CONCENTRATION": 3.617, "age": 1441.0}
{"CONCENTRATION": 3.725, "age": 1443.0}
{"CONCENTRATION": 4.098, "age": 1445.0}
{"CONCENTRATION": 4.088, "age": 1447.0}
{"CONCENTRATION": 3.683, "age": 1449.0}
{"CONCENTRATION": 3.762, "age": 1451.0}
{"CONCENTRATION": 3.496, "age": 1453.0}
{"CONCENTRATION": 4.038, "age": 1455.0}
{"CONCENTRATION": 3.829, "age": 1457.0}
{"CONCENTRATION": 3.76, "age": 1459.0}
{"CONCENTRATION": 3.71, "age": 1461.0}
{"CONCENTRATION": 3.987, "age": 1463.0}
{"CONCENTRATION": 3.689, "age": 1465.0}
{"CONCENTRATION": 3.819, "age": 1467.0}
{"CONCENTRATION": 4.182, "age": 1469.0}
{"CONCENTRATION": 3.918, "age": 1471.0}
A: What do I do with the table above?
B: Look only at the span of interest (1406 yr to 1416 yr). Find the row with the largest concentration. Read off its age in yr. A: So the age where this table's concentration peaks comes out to 1409.0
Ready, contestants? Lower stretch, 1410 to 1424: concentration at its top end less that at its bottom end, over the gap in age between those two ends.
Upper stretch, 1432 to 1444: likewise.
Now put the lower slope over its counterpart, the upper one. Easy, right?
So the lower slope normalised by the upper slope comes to -1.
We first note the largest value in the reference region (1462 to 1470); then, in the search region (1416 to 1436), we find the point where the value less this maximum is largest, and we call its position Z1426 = 1419.0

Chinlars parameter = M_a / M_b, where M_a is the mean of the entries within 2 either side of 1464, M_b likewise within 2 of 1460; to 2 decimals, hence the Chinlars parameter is 1.03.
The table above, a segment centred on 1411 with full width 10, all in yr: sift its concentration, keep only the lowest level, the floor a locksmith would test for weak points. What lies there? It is 3.741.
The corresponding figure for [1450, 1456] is 3.496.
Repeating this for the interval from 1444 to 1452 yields 3.683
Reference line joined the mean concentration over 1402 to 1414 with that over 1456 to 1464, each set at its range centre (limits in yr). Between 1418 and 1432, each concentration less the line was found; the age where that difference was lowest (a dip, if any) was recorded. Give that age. 1429.0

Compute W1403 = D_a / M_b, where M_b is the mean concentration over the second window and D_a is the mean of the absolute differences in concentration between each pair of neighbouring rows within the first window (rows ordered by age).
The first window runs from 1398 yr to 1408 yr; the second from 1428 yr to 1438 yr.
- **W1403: 0.026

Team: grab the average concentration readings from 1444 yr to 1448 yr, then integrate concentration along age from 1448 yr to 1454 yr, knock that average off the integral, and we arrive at 18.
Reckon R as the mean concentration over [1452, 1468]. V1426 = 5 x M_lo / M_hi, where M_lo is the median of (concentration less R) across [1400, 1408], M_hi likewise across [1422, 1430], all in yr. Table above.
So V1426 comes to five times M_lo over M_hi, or 20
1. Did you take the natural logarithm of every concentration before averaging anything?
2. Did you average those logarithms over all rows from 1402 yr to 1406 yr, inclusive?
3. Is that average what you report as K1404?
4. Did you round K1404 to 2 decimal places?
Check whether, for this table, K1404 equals 1.33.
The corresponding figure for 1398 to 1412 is 1.34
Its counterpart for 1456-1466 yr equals 1.33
